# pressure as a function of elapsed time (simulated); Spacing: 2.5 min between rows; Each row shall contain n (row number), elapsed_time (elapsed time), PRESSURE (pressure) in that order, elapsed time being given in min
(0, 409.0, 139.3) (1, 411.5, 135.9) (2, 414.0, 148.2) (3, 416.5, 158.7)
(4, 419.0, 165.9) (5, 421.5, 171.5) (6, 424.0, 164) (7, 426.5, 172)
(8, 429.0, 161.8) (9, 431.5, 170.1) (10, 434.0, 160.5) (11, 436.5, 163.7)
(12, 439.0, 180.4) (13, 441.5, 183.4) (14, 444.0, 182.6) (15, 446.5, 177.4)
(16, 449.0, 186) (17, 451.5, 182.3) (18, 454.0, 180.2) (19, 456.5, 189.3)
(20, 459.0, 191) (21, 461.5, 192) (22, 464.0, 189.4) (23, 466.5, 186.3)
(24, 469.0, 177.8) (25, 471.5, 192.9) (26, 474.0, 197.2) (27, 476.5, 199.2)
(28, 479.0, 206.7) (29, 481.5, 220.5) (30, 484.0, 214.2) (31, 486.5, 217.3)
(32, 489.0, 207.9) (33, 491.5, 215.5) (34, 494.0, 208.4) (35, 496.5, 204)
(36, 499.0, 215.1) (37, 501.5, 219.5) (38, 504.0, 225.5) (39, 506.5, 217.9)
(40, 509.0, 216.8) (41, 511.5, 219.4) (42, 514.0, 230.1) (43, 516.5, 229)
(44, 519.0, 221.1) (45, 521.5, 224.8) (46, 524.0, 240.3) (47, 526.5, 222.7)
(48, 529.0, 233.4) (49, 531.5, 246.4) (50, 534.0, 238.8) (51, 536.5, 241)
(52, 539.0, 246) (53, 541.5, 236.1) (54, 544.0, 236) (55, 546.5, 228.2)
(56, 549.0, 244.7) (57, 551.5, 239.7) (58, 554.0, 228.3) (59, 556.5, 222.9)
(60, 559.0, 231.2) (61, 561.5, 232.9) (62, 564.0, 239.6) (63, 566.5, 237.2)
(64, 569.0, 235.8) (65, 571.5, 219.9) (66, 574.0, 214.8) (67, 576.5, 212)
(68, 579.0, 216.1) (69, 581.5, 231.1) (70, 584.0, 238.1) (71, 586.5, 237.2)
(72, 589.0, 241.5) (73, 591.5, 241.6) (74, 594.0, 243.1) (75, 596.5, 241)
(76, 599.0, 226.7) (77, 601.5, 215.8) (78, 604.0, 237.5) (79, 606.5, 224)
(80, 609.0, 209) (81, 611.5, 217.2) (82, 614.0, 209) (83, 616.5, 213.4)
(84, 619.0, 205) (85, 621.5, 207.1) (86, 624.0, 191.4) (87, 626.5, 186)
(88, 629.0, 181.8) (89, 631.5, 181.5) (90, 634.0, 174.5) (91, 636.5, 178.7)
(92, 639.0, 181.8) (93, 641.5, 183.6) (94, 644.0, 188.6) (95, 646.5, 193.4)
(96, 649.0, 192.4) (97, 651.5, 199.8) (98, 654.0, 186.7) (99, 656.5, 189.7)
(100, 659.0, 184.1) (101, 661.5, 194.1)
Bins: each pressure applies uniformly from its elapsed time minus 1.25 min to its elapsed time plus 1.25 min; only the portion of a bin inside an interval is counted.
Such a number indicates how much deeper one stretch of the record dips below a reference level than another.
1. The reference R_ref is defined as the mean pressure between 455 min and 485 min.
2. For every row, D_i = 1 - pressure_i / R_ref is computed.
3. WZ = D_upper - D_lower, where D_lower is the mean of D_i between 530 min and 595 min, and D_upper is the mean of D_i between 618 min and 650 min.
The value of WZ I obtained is 0.23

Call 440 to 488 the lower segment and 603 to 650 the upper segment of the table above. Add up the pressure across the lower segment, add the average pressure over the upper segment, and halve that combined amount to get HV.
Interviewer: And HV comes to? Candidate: 1932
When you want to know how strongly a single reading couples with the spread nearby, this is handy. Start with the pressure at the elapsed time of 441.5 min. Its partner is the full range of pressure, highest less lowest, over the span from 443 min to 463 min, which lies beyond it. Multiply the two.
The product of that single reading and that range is 2678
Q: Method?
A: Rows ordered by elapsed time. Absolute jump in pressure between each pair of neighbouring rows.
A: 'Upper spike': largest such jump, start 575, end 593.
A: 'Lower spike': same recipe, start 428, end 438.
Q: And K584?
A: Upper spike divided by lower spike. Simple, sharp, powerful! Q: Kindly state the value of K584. 1.6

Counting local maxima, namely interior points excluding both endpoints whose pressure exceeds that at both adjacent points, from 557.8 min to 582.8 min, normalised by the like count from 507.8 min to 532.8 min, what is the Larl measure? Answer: 0.5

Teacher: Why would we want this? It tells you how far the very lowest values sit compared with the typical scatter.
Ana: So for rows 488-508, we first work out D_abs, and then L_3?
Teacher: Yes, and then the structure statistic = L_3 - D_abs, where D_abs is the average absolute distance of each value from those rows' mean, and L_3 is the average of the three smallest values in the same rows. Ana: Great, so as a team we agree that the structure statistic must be 201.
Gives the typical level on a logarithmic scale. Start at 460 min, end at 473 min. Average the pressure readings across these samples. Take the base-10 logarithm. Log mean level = 2.27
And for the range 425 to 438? 2.22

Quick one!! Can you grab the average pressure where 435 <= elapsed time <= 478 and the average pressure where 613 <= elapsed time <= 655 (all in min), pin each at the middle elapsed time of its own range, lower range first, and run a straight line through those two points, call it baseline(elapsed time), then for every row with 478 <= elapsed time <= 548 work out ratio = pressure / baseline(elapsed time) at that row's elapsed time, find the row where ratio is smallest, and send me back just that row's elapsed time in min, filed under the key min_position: 496.5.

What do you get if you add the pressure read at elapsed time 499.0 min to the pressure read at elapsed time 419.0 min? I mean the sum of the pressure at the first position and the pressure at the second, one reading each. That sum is 381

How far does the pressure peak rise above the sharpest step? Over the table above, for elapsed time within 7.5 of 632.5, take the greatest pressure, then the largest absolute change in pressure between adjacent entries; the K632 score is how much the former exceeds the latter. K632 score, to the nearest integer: 179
